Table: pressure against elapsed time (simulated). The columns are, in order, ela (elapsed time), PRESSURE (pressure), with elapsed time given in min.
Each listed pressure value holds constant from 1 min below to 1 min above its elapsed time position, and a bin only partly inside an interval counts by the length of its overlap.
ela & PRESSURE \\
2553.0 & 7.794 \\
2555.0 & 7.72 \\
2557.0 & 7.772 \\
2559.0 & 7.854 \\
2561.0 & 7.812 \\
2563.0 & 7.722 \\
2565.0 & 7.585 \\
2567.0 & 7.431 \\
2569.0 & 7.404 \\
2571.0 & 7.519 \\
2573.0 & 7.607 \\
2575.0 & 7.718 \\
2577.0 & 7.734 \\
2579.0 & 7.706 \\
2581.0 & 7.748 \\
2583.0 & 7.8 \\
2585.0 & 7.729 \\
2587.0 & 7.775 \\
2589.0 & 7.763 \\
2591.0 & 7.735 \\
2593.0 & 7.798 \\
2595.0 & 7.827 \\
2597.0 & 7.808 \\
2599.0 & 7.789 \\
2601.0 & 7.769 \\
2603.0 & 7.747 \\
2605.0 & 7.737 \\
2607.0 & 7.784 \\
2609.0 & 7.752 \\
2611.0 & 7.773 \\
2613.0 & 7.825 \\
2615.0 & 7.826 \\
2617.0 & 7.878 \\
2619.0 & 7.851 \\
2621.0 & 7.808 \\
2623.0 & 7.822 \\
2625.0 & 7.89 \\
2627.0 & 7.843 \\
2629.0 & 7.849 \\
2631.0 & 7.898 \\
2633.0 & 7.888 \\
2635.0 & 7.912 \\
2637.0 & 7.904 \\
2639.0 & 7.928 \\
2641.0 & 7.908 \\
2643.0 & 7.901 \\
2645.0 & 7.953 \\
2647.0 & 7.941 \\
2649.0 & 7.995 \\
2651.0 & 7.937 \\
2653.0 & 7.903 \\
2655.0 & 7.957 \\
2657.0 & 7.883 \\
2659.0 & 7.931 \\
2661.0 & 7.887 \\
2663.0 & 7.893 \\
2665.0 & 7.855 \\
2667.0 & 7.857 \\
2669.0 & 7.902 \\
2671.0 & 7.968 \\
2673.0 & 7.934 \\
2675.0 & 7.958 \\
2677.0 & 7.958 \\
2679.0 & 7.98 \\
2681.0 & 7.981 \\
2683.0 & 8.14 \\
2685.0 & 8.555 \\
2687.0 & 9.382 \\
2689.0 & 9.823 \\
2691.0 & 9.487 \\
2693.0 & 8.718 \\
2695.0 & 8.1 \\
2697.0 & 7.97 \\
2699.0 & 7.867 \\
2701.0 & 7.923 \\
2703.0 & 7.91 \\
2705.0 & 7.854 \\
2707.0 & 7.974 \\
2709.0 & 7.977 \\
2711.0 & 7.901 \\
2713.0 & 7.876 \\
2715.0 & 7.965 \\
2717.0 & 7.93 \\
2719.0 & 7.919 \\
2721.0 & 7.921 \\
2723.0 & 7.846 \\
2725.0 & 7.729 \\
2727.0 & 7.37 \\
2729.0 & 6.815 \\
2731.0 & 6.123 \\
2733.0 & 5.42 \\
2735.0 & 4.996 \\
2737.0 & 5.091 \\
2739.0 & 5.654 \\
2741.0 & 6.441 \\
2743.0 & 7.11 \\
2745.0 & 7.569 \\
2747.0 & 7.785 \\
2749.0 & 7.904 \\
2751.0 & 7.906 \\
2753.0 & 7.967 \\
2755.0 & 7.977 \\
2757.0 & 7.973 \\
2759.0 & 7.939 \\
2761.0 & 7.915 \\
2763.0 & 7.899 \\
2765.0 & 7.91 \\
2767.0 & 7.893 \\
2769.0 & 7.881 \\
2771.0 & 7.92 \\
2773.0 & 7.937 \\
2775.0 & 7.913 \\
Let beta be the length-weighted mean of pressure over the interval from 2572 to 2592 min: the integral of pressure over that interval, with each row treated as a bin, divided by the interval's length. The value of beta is 7.73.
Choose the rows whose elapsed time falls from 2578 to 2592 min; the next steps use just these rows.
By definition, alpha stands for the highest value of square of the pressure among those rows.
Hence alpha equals 61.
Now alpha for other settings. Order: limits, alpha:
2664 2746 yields 96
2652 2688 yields 88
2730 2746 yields 57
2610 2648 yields 63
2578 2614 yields 61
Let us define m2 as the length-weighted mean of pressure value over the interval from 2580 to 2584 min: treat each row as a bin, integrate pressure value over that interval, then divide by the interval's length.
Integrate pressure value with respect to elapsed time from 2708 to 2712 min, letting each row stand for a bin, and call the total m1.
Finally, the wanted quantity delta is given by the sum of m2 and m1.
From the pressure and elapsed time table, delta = 39.5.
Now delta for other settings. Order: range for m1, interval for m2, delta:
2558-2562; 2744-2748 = 39.0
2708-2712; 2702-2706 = 39.6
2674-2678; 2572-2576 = 39.5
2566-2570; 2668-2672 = 37.6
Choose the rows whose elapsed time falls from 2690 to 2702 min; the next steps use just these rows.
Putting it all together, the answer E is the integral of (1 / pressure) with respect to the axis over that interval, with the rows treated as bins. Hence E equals 1.4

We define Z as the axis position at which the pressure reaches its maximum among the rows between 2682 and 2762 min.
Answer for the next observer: 2689.0 min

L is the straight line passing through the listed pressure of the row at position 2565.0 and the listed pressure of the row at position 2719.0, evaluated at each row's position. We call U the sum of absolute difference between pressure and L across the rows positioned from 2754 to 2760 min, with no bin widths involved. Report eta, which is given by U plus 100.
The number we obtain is 100.1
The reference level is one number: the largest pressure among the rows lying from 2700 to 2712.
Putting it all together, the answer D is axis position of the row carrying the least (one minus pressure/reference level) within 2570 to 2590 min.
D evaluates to 2583.0 min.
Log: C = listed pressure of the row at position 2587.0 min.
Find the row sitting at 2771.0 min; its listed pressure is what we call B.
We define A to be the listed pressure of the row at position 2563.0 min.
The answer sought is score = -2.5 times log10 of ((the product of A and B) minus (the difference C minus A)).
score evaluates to -4.47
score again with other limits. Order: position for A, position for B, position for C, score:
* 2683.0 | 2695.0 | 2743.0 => -4.56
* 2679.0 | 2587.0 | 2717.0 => -4.48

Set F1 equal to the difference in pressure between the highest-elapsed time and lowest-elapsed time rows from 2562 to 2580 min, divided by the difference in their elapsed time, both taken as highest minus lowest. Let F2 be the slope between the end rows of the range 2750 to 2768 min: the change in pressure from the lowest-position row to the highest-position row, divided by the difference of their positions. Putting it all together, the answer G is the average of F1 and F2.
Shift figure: 0.00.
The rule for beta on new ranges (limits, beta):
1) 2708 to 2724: 7.92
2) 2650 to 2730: 8.04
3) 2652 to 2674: 7.91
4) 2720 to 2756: 6.98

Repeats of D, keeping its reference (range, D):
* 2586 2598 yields 2595.0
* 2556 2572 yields 2559.0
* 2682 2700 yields 2689.0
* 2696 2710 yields 2709.0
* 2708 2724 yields 2709.0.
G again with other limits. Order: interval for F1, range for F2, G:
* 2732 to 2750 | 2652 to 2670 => 0.08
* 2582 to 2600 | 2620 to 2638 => 0.00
